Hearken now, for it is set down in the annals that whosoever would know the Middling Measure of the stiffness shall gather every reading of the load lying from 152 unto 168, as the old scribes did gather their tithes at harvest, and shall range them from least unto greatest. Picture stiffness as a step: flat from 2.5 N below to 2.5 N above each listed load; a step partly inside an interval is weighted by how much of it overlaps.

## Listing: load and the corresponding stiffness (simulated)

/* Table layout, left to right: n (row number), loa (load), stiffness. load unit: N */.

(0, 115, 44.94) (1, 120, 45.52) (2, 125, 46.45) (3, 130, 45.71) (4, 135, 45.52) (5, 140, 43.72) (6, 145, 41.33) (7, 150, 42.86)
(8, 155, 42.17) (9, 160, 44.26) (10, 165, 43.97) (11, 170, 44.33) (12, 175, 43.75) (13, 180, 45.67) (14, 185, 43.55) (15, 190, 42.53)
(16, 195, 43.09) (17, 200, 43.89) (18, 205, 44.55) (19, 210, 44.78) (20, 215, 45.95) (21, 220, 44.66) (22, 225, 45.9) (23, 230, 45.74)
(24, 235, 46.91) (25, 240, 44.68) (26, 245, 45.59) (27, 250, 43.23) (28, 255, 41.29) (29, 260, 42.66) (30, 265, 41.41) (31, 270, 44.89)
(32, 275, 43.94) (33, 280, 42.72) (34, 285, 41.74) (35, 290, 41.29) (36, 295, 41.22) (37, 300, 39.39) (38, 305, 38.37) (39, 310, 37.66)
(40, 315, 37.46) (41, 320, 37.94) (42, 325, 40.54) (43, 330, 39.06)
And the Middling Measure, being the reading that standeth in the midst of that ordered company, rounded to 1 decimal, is 44.0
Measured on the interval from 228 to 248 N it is 45.7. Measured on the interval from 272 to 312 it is 41.3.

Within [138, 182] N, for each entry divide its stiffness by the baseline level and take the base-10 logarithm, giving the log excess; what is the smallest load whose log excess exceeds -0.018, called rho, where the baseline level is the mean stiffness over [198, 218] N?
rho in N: 140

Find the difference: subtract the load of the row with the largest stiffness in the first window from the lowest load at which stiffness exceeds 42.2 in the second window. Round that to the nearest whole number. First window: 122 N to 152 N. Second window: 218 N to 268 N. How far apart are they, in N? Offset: 95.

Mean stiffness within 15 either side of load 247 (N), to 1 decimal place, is 44.1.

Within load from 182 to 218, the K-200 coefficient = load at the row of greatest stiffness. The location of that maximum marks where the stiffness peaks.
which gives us 215 N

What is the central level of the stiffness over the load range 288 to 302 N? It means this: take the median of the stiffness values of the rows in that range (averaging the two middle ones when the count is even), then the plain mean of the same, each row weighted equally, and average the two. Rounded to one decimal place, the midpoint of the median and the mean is 40.9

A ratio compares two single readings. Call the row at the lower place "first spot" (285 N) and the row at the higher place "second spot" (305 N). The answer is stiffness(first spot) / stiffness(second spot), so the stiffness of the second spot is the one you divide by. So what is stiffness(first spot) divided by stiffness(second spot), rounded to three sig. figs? 1.09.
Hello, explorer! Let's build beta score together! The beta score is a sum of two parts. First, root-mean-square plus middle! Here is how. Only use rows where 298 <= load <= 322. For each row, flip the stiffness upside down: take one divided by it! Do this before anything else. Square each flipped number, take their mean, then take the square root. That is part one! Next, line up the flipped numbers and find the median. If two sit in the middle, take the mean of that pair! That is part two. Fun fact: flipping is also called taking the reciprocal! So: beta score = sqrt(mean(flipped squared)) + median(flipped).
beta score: 0.0526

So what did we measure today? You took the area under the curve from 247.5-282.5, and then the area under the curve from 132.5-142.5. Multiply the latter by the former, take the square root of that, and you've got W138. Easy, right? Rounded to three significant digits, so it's 818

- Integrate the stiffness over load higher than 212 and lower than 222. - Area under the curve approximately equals 453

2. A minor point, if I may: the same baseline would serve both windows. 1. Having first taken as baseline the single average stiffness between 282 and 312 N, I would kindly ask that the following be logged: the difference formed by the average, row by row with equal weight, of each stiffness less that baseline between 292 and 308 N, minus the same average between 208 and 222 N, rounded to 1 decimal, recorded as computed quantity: -5.5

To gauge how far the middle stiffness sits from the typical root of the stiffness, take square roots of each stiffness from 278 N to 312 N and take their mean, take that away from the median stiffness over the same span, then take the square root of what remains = 5.91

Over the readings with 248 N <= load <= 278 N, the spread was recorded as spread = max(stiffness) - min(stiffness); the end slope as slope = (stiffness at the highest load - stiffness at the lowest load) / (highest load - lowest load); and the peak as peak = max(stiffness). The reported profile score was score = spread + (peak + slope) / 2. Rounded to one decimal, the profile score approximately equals 26.1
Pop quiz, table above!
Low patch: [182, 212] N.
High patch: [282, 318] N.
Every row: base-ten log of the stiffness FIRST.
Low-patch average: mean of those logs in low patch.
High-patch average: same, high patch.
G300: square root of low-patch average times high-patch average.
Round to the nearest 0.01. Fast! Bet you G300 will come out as 1.62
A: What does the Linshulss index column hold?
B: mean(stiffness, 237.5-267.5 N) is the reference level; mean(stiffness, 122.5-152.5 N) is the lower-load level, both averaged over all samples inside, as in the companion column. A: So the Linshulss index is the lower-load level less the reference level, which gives 1.1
